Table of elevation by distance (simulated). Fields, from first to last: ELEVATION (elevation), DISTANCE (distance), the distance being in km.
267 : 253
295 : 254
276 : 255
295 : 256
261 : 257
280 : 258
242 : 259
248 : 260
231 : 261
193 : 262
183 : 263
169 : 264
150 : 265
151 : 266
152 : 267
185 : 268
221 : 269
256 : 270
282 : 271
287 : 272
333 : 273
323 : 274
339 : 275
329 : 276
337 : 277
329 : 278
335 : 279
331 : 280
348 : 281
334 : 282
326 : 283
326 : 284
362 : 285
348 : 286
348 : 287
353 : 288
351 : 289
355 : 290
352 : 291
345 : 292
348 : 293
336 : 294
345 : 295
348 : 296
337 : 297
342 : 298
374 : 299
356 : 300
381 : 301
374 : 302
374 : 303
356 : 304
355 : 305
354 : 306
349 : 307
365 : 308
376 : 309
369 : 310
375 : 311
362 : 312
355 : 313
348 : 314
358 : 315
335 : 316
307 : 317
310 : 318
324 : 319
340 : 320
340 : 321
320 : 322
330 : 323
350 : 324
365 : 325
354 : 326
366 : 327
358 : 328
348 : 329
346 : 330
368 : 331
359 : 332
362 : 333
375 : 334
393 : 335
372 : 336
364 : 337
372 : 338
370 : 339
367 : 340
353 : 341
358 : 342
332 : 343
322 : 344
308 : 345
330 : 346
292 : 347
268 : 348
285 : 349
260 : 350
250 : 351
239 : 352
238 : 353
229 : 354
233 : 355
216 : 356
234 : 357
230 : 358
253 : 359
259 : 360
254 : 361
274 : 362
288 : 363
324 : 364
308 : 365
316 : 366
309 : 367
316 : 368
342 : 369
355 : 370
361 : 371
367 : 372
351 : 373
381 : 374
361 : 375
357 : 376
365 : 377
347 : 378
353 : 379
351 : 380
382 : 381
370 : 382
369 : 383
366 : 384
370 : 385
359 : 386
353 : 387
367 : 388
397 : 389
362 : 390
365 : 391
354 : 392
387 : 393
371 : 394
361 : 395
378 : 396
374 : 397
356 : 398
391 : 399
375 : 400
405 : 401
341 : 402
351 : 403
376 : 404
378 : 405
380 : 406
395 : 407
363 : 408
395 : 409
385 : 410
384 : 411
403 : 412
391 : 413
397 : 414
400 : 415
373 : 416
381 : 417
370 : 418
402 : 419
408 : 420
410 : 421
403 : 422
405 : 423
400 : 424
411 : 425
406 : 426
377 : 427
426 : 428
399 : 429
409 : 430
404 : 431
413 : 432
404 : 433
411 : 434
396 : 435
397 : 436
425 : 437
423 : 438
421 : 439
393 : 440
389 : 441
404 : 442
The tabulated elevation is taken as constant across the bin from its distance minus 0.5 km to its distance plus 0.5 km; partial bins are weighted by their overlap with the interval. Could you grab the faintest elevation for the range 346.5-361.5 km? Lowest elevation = 216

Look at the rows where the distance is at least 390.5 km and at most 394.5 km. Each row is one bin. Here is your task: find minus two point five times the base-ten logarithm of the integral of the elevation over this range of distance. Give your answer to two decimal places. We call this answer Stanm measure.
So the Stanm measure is -7.92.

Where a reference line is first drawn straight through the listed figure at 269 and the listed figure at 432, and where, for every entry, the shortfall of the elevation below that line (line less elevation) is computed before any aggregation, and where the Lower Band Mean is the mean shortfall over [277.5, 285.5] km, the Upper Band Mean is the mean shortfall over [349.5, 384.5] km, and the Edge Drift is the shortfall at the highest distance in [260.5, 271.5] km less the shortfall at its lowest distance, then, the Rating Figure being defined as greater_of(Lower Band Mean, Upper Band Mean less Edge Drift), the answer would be 67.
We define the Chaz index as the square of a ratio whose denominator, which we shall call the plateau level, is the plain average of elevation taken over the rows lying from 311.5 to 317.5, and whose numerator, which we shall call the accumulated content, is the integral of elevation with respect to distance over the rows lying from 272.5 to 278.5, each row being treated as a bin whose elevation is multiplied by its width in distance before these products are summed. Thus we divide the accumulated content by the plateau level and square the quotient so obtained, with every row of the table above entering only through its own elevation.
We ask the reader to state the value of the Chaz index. 33.4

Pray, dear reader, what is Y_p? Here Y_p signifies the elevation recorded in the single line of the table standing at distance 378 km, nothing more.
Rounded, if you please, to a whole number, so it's 347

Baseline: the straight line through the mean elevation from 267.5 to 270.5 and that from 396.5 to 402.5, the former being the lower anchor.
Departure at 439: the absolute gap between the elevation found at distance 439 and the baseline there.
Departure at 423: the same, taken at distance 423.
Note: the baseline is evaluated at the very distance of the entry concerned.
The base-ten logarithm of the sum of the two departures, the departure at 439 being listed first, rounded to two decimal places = 0.68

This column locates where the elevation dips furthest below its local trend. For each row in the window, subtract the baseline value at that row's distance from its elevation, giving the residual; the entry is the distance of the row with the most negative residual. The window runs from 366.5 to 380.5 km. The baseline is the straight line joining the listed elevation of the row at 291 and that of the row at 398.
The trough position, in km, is 367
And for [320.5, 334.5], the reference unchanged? 322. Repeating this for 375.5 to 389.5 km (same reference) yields 378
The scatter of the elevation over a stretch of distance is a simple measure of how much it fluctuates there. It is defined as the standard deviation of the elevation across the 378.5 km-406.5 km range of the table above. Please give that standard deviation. 15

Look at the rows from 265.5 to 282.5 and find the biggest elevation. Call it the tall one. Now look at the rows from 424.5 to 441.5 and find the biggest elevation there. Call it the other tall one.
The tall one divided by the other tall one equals 0.82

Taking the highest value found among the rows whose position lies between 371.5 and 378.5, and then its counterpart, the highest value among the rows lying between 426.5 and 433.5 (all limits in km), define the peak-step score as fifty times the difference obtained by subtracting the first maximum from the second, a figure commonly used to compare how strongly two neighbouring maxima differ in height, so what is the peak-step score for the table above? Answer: 2250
